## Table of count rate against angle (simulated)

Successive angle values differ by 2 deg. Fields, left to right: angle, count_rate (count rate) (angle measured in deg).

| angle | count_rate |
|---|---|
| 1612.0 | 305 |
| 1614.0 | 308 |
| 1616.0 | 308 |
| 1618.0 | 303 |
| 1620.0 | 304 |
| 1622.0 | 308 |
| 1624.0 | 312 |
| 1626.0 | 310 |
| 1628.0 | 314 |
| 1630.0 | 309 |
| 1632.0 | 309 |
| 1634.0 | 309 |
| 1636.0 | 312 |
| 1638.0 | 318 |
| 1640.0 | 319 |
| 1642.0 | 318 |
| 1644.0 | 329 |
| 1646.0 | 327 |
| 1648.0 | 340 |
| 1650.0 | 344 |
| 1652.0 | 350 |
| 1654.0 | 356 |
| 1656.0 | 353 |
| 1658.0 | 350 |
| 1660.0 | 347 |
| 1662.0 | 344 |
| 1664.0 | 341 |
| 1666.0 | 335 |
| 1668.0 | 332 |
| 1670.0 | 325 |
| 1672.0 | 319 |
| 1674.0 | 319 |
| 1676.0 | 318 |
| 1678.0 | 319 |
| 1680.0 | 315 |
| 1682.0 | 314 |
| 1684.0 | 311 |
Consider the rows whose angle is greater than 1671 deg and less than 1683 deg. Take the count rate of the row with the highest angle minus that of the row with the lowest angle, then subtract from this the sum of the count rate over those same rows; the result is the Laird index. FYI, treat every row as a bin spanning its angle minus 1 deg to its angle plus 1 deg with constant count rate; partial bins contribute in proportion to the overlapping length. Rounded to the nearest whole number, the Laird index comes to -1909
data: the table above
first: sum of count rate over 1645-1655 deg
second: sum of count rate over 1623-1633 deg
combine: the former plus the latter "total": 3271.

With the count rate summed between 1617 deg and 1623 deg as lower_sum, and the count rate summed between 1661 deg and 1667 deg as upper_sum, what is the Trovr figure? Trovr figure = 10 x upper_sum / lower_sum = 11.1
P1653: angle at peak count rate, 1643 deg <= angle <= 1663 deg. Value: 1654.0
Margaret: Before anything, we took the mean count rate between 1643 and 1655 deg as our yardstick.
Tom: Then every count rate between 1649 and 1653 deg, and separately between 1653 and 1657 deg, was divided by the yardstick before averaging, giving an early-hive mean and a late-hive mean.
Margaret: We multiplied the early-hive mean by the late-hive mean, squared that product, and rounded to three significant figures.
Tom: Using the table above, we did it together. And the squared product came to 1.12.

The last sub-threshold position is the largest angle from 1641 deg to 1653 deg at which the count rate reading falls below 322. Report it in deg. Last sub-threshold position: 1642.0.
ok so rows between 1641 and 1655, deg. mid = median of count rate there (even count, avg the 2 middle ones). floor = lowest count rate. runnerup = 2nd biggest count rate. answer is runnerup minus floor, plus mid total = 372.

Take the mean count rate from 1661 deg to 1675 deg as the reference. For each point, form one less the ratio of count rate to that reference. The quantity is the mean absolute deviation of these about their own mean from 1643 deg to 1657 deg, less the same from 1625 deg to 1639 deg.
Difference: 0.020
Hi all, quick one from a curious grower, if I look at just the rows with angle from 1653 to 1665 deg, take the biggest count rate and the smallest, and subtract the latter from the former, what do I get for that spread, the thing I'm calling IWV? 15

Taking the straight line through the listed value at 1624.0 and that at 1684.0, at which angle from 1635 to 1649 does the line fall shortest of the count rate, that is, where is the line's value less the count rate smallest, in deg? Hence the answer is 1648.0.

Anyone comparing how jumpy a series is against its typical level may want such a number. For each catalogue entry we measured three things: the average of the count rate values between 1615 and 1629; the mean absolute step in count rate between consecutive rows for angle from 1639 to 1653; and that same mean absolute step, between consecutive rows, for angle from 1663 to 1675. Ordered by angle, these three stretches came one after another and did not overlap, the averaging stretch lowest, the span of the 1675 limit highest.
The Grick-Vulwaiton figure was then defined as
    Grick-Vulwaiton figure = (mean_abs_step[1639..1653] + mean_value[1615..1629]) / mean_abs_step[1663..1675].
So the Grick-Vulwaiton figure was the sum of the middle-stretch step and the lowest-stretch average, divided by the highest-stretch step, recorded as 71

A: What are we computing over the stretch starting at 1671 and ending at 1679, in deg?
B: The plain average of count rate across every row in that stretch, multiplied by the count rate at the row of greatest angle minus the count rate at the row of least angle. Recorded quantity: 0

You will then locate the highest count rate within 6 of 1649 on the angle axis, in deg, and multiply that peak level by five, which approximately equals 1780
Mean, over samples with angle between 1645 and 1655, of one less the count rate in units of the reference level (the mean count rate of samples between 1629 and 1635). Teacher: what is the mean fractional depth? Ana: -0.11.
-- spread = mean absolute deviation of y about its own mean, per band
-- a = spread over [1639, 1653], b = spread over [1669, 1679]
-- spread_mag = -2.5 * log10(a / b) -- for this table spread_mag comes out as -1.8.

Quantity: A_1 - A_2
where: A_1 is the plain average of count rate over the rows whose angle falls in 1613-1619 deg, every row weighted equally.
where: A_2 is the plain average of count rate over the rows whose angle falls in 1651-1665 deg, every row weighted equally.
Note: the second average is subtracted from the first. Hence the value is -42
